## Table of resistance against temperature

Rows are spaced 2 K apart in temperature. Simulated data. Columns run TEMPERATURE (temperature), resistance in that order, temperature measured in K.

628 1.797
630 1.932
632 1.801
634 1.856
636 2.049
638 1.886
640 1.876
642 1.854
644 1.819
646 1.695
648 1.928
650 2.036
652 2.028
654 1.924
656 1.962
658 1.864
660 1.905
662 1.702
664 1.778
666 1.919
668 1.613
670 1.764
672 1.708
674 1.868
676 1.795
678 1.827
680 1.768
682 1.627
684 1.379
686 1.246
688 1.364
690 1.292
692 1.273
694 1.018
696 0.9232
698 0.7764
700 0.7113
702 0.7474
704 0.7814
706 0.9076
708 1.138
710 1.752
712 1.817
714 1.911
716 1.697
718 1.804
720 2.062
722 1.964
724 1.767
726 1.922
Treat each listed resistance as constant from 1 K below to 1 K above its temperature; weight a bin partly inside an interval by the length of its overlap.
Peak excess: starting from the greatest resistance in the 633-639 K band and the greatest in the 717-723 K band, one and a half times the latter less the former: 1.0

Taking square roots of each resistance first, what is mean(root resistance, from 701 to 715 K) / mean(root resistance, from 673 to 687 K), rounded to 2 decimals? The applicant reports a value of 0.87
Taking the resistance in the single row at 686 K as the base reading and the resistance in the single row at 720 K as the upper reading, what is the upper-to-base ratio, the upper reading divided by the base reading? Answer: 1.7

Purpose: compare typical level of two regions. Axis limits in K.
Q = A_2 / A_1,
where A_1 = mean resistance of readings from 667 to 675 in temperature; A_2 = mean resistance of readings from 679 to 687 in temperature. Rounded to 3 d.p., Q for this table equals 0.866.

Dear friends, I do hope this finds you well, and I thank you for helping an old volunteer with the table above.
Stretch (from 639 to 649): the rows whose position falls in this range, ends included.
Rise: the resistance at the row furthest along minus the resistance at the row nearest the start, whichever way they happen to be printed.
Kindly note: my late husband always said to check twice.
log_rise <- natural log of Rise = -3.0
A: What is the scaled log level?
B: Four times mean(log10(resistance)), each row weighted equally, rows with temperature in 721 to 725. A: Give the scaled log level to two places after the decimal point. 1.08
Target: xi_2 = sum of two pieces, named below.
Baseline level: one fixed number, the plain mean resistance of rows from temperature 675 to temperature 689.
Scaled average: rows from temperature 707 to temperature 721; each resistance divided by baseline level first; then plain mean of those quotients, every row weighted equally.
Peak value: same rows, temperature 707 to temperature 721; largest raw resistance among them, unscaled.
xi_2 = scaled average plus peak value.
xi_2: 3.17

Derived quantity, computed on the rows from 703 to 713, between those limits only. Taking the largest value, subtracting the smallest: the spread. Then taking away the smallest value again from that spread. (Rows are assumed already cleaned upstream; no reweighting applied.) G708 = 0.25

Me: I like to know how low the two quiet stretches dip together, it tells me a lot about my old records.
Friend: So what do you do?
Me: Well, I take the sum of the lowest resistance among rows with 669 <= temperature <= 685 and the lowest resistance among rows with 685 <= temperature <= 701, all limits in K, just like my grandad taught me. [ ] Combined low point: 2.1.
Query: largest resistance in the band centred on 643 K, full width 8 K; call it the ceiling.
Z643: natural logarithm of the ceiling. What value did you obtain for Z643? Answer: 0.63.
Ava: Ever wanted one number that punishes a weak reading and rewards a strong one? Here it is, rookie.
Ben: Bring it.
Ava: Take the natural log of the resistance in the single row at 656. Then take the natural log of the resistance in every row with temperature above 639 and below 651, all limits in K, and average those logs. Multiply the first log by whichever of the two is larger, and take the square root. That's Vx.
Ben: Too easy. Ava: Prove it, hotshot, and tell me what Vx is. 0.67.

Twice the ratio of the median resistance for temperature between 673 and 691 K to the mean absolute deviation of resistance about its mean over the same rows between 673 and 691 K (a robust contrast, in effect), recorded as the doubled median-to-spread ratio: 14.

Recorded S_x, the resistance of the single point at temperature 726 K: 1.922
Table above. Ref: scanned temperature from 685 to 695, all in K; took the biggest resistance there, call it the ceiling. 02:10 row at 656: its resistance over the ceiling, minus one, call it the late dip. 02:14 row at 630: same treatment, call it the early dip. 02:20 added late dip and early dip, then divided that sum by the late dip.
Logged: 1.9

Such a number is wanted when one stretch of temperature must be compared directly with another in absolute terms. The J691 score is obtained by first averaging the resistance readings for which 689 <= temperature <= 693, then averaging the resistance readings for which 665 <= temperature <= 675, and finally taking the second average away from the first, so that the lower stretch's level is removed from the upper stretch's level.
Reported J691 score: -0.49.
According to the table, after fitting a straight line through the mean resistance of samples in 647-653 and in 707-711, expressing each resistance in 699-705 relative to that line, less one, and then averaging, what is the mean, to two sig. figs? -0.51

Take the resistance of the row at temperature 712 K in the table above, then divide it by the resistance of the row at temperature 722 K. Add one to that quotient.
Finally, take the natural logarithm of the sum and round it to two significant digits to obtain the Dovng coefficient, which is 0.66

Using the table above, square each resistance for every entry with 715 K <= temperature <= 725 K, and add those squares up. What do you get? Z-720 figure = 17.4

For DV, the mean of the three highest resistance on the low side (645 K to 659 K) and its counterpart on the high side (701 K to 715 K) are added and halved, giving 1.92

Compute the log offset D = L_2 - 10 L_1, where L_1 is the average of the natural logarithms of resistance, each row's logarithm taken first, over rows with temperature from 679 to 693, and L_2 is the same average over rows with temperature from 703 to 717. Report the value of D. -3.1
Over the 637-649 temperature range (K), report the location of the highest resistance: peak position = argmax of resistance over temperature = 648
